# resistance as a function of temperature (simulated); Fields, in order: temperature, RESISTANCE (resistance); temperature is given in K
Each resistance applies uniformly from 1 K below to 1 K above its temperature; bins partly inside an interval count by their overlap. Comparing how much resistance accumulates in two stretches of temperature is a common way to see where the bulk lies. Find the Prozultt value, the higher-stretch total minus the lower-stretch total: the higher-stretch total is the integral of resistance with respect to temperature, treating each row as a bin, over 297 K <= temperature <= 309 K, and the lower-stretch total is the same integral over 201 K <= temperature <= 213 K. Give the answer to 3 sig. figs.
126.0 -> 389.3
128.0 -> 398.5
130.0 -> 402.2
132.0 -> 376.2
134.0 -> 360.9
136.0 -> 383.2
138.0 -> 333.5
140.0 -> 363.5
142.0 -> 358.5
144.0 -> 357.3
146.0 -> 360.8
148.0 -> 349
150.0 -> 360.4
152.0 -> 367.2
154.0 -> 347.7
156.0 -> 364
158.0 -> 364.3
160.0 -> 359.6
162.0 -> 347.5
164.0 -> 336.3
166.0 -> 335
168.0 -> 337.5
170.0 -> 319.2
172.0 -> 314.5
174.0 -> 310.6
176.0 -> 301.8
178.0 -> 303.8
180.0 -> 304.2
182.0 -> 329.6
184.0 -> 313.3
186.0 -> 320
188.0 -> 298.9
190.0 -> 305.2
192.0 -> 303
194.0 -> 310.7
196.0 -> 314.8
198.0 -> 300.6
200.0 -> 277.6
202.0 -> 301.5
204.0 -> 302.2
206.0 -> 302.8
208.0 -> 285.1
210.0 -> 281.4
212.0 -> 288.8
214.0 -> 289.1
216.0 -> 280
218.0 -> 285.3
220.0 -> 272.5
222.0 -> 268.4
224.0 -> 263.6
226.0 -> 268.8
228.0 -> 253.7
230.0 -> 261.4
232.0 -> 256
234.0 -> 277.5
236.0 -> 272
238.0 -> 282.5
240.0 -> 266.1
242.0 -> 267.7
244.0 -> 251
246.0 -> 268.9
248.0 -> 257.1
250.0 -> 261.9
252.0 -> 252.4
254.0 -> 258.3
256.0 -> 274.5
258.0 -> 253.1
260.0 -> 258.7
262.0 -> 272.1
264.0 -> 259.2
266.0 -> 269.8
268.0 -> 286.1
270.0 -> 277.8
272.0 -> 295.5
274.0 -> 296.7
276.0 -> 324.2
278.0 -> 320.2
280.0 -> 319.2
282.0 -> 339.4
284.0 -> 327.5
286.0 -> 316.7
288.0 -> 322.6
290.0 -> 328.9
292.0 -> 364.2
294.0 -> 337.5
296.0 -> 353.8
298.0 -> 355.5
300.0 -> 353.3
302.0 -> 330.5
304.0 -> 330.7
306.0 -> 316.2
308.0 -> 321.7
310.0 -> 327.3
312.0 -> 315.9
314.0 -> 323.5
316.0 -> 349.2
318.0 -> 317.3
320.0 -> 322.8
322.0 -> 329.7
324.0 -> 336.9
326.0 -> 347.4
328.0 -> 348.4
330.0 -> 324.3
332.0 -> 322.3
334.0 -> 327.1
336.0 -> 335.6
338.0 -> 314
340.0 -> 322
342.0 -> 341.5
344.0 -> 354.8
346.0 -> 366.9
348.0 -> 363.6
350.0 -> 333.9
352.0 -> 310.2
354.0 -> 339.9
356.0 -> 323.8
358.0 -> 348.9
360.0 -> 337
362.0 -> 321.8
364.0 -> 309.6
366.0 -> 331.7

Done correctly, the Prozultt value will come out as 492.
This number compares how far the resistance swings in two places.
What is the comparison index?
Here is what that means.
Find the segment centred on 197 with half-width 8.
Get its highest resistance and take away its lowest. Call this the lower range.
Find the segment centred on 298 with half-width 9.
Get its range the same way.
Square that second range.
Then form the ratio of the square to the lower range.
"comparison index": 62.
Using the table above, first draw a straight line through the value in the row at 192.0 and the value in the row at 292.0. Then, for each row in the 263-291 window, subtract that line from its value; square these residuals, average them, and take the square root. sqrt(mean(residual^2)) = 53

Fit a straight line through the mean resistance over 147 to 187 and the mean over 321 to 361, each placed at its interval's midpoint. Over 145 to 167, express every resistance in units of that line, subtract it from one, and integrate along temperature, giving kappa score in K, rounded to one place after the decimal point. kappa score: -1.3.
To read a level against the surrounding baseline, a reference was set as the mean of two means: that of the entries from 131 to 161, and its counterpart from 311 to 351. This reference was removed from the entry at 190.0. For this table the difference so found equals -42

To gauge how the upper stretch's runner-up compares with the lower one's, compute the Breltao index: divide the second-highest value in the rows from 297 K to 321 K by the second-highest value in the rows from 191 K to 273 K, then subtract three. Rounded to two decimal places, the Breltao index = -1.86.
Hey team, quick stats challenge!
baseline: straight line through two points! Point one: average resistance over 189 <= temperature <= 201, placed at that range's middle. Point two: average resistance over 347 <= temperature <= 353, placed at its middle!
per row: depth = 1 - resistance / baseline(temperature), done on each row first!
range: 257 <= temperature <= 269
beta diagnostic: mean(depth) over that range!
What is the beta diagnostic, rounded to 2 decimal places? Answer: 0.16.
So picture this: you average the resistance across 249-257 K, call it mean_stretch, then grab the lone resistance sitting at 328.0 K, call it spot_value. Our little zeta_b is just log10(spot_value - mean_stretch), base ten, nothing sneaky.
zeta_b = 1.9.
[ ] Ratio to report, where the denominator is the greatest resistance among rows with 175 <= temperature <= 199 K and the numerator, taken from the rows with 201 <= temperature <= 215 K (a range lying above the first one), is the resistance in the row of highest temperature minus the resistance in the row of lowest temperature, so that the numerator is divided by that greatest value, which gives -0.04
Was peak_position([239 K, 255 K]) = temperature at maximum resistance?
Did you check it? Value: 246.0 K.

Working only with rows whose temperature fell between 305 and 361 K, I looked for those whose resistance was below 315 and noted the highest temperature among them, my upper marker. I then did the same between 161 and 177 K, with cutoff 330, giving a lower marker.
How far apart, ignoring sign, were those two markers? 176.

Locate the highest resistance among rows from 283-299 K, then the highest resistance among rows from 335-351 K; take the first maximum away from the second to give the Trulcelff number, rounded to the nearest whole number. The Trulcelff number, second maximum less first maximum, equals 3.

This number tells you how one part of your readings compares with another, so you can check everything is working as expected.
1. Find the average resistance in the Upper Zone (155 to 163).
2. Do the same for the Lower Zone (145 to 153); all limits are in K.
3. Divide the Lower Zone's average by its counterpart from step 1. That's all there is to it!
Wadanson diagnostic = 1.00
